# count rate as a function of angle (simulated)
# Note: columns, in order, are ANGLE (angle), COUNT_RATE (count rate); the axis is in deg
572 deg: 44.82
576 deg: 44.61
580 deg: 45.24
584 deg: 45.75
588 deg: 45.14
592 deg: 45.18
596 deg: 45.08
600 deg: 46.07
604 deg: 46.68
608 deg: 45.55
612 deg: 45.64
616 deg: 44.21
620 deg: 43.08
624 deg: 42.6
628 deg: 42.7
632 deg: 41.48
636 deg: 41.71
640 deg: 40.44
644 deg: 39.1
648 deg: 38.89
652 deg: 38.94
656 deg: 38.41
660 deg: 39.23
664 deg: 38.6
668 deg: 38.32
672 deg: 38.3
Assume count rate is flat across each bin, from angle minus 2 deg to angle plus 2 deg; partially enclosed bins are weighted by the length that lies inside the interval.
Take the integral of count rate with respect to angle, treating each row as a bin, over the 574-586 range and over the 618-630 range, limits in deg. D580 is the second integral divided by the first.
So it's 0.95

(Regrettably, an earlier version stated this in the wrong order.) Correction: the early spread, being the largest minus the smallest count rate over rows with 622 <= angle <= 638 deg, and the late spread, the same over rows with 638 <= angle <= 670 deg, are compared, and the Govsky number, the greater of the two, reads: 2.1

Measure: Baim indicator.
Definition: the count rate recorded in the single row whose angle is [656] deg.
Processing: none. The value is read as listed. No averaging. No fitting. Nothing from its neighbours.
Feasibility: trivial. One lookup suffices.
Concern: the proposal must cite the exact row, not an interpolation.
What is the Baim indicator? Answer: 38.41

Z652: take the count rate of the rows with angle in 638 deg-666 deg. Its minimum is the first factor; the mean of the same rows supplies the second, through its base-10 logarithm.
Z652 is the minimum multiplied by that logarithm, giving 61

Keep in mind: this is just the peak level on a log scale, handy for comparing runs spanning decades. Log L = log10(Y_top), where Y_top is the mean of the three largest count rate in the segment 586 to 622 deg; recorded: 1.66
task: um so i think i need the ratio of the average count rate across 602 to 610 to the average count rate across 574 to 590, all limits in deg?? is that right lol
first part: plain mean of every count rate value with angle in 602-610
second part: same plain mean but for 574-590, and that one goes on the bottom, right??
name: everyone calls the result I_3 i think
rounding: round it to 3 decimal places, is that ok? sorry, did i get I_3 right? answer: 1.021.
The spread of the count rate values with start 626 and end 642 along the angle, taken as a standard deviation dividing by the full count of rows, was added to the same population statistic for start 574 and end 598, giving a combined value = 1.14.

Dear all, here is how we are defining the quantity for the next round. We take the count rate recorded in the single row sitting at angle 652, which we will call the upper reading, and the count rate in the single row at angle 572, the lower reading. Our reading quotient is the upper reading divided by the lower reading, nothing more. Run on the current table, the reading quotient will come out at 0.87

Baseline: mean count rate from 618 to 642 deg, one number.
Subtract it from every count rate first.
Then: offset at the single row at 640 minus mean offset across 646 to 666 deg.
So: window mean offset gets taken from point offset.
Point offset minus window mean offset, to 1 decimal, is 1.6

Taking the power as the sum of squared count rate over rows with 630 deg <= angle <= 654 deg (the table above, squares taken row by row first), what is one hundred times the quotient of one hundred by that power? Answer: 1.04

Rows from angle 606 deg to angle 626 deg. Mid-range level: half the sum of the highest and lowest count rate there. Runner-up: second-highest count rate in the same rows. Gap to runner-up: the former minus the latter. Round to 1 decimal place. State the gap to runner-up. -1.4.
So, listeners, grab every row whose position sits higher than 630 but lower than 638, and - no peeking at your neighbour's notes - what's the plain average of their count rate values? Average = 42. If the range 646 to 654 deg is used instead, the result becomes 39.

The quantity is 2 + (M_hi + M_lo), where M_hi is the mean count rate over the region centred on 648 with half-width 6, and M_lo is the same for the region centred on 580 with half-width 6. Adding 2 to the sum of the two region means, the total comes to 86.2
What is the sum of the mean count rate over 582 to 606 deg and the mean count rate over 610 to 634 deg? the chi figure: 88.9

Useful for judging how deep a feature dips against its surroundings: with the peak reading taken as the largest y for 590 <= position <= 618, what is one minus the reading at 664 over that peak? 0.17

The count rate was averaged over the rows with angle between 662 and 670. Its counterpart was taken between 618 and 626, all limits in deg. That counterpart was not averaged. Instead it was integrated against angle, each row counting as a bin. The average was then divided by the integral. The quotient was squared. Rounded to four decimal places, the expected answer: 0.0126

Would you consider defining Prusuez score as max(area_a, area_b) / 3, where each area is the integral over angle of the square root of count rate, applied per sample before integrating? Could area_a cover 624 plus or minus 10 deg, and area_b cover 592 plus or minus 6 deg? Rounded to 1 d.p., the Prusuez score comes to 43.6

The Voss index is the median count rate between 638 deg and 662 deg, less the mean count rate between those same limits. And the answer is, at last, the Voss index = -0.15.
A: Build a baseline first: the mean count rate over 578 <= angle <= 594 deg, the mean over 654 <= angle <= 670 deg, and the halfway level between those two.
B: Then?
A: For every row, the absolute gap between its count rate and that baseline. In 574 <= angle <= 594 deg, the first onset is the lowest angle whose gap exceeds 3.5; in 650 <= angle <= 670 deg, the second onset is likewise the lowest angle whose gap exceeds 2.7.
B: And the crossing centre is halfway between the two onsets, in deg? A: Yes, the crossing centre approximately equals 618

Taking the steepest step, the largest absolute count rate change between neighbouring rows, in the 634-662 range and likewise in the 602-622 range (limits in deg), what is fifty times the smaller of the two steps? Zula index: 67.0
